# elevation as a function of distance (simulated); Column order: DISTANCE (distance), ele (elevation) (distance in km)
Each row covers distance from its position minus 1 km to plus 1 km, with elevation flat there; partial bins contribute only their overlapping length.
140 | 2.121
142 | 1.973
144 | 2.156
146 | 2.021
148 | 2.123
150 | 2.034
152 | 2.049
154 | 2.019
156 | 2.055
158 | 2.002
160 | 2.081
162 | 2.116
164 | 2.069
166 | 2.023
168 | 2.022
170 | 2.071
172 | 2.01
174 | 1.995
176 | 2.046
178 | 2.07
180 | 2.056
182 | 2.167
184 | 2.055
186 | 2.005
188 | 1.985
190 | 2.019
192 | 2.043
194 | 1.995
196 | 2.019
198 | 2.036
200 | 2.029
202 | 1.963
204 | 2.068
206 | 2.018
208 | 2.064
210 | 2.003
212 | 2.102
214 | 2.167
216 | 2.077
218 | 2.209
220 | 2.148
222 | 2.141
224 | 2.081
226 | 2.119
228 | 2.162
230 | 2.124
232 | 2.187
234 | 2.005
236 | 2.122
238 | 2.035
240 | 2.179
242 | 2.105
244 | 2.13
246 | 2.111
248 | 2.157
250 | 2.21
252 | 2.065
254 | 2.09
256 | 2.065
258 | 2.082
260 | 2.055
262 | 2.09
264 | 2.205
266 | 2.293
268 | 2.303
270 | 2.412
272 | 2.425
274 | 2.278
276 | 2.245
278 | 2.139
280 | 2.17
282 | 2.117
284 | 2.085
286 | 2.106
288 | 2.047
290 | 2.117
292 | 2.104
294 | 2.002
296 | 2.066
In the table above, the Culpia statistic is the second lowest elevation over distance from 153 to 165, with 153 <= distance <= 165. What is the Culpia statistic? 2.019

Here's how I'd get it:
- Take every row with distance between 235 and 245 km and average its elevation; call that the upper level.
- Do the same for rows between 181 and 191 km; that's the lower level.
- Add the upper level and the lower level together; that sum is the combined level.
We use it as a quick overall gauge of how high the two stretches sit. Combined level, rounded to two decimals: 4.16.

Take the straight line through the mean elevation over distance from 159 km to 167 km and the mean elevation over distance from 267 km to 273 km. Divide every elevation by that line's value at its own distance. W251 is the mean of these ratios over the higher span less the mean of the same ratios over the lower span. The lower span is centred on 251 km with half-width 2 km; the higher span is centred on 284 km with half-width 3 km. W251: -0.05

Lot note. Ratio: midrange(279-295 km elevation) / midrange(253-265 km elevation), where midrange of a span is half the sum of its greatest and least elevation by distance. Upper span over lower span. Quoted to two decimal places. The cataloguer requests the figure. 0.98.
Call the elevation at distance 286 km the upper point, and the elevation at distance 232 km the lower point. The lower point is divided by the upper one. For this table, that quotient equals 1.04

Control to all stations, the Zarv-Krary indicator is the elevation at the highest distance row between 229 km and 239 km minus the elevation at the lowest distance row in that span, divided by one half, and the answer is -0.18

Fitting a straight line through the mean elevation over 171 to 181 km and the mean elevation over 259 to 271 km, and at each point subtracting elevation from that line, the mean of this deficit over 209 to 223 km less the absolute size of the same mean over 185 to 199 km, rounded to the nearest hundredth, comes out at -0.05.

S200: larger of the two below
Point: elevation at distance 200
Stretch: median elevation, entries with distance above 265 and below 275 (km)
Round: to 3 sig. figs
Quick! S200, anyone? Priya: 2.30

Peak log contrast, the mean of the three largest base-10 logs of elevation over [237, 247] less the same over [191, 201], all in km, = 0.022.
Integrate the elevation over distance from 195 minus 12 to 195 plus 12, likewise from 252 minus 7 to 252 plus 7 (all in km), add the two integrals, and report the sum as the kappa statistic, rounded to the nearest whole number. 78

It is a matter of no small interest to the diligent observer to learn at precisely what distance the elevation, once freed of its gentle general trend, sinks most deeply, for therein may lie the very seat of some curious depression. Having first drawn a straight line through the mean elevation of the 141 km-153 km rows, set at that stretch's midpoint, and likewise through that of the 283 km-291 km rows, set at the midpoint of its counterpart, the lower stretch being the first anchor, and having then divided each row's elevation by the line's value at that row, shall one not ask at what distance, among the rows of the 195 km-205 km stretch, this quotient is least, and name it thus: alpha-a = 202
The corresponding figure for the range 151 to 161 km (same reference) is 158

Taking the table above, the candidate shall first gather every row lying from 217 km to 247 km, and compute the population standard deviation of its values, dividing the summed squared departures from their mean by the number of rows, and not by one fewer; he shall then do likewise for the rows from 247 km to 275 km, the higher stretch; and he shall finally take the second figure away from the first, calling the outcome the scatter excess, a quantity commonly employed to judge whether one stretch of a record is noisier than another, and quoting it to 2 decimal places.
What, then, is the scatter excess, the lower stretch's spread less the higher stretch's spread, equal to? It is -0.07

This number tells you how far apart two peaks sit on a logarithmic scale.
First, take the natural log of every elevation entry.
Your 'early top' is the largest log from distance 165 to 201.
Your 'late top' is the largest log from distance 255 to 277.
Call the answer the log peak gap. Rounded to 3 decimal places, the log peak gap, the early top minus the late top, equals -0.112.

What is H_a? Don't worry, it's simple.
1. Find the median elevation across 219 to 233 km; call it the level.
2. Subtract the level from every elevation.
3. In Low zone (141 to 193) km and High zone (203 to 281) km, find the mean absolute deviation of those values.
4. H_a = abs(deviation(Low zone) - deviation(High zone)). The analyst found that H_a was 0.036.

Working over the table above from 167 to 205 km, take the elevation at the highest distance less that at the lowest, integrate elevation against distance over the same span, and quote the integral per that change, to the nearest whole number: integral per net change 1681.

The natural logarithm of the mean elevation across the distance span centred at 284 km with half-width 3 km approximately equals 0.743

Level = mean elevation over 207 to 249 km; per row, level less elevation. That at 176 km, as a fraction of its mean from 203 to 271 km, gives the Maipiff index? -5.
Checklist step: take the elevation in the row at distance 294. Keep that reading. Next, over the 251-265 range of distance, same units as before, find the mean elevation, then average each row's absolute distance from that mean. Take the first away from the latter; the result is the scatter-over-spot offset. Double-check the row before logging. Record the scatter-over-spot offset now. -1.97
